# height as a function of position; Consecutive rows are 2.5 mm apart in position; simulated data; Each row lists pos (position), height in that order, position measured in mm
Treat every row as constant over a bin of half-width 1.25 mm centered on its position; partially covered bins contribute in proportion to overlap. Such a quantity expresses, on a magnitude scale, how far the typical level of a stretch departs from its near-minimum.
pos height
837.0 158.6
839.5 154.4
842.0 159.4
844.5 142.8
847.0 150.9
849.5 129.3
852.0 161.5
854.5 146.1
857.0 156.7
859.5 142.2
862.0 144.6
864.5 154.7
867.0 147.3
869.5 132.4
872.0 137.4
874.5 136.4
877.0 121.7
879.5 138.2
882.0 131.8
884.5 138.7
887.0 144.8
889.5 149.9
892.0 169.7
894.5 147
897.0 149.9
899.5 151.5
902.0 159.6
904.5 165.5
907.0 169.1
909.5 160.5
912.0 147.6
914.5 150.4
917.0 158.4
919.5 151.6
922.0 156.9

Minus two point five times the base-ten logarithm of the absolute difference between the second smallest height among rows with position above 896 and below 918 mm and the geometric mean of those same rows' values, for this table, -2.09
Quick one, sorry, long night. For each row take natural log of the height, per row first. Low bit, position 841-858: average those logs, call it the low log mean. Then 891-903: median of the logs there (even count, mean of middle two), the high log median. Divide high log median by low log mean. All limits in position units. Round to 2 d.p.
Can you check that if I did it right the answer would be 1.00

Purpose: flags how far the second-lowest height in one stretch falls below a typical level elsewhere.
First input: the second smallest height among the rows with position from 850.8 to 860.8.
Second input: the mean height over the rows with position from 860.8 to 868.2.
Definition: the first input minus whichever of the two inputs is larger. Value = -2.8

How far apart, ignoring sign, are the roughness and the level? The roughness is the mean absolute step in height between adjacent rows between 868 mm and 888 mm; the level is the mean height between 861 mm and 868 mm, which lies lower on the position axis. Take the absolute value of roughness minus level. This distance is 141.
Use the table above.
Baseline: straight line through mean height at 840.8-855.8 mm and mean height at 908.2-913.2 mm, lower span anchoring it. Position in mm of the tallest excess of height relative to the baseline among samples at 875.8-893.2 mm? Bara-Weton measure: 892.0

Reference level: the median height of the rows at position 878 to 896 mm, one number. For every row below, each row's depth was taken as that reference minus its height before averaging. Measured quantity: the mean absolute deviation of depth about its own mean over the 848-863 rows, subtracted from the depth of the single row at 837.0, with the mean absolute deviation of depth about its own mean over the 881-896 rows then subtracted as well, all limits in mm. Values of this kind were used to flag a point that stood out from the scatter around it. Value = -31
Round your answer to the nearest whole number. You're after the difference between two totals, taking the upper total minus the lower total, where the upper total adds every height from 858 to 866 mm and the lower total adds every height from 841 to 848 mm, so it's -12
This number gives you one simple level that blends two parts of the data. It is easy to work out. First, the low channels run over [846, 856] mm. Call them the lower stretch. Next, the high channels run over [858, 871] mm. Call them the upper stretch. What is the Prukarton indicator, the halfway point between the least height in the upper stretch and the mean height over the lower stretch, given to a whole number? 140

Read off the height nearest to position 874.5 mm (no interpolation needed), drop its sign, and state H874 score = 136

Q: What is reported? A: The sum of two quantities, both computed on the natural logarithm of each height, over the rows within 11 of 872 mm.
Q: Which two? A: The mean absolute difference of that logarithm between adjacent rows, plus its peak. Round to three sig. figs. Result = 5.11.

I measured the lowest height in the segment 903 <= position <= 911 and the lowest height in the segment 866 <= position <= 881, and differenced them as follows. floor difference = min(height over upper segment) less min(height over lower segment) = 39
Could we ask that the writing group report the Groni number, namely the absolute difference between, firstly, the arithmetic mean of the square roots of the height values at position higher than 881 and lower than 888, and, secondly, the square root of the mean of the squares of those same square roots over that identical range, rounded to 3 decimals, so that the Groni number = 0.002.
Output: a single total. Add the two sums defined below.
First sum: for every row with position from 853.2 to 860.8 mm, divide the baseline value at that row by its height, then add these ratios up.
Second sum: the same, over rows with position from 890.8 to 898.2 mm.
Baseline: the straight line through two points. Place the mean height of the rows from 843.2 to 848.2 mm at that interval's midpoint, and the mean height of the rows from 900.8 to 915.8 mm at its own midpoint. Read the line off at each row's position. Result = 6.0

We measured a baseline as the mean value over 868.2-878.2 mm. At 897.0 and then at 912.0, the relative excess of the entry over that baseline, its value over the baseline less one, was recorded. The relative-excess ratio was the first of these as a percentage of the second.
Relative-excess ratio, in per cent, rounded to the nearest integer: 115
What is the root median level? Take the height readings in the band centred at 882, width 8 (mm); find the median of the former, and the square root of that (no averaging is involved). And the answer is 11.8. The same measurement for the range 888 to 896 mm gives 12.2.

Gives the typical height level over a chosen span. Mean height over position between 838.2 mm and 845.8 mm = 152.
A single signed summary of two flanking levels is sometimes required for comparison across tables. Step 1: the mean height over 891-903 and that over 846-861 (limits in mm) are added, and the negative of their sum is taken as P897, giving -303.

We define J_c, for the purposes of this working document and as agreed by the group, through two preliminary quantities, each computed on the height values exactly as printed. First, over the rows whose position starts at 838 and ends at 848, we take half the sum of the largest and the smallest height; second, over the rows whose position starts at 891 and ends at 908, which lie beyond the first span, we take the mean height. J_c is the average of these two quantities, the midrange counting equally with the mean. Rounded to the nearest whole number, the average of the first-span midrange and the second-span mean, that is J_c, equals 155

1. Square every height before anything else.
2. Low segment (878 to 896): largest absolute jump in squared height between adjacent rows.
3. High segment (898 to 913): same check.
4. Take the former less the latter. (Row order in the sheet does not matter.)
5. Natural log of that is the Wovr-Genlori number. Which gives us 8.1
